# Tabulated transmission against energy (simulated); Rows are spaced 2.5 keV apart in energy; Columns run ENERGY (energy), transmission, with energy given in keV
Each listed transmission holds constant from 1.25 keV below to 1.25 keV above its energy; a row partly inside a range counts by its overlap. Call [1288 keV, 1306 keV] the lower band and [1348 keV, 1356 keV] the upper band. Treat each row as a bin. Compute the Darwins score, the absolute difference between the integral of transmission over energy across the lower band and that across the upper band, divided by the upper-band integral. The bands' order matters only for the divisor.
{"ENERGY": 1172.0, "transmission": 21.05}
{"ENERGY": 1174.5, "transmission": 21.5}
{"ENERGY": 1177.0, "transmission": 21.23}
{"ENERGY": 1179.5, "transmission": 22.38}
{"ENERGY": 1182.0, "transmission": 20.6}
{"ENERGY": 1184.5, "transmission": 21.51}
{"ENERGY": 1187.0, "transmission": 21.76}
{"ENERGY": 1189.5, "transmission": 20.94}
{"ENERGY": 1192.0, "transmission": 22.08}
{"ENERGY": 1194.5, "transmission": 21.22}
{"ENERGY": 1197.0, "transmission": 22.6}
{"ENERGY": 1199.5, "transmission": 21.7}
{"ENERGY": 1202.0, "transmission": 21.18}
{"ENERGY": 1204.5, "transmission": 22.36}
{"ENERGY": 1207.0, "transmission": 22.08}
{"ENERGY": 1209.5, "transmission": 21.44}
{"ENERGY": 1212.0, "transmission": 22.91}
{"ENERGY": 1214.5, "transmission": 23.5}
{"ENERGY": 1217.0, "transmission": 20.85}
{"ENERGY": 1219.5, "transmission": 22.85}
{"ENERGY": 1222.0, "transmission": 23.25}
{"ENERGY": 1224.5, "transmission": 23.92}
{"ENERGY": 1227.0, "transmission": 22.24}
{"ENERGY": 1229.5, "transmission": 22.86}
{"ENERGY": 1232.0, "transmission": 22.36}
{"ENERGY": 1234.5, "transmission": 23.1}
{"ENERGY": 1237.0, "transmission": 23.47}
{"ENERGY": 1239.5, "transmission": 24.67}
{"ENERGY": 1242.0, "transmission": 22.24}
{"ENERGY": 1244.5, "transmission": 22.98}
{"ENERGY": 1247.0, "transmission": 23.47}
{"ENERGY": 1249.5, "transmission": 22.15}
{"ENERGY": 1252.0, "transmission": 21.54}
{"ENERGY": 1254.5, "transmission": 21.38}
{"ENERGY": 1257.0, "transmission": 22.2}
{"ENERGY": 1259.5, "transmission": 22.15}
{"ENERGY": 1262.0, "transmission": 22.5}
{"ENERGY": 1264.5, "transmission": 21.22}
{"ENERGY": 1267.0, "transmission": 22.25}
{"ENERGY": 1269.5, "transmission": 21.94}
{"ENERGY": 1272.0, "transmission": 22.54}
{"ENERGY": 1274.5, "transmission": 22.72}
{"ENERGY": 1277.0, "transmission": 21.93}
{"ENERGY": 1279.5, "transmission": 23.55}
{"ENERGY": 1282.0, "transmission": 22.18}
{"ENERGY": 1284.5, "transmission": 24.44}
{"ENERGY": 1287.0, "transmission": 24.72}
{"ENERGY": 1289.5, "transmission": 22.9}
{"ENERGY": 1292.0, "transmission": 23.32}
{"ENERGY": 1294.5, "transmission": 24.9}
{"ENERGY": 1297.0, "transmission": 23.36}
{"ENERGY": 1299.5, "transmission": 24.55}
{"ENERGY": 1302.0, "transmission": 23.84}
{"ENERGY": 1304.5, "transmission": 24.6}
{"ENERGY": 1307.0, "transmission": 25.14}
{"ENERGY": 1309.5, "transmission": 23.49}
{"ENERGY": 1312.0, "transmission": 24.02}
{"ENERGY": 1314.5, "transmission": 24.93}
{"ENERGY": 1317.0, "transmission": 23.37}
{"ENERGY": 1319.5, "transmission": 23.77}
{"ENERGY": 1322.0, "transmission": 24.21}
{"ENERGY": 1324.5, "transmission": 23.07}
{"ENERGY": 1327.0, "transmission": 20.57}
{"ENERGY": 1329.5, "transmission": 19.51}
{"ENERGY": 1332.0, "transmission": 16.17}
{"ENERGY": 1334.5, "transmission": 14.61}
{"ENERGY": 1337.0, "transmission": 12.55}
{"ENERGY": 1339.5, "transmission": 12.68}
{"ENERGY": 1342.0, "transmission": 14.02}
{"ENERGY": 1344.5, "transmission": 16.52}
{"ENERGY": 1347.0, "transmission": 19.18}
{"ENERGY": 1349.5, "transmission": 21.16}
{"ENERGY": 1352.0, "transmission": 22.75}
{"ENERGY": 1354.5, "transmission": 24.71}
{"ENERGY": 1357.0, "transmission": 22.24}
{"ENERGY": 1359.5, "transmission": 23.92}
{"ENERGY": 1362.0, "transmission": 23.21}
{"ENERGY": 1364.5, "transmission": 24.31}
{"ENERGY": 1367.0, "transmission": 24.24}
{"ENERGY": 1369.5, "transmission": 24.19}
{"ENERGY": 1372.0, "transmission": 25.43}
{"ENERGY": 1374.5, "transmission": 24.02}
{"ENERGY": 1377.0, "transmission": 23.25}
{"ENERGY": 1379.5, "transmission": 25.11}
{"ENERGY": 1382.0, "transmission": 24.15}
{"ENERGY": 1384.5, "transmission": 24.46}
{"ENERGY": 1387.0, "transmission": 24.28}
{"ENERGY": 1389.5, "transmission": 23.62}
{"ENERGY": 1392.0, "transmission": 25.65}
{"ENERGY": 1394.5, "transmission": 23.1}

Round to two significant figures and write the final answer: 1.4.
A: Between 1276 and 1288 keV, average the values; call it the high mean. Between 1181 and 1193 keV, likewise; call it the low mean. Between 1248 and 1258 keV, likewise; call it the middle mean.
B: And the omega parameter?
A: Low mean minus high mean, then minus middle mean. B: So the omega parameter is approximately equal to -23.8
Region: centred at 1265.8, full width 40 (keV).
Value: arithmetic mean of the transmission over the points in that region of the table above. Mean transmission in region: 22.4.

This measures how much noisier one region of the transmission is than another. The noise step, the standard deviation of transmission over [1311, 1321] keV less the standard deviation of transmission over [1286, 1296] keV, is -0.3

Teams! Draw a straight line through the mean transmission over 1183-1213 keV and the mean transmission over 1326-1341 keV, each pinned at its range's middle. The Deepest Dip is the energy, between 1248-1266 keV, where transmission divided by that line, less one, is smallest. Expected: 1254.5 keV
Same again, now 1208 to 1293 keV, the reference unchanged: 1217.0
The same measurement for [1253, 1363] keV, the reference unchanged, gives 1337.0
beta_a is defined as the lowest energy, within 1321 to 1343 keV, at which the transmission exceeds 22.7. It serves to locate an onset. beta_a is 1322.0 keV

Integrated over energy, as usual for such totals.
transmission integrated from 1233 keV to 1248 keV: 350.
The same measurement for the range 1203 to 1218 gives 333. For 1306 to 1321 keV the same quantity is 362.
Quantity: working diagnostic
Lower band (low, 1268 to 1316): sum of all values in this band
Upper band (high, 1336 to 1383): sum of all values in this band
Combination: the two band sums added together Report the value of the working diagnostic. 857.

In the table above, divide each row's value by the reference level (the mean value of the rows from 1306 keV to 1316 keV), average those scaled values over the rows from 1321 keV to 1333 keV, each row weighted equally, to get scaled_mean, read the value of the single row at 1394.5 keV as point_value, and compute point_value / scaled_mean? 27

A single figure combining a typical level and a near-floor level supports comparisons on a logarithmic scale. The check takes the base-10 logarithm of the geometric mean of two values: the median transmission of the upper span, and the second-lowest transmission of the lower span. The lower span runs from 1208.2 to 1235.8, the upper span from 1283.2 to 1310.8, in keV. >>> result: 1.36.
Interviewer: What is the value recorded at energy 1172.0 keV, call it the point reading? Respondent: 21.05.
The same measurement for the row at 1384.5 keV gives 24.46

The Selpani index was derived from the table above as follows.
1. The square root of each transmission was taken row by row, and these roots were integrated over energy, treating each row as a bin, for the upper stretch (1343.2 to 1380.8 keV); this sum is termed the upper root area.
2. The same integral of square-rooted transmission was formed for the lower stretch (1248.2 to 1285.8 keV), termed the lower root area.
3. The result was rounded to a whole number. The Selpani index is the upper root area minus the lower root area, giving 2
